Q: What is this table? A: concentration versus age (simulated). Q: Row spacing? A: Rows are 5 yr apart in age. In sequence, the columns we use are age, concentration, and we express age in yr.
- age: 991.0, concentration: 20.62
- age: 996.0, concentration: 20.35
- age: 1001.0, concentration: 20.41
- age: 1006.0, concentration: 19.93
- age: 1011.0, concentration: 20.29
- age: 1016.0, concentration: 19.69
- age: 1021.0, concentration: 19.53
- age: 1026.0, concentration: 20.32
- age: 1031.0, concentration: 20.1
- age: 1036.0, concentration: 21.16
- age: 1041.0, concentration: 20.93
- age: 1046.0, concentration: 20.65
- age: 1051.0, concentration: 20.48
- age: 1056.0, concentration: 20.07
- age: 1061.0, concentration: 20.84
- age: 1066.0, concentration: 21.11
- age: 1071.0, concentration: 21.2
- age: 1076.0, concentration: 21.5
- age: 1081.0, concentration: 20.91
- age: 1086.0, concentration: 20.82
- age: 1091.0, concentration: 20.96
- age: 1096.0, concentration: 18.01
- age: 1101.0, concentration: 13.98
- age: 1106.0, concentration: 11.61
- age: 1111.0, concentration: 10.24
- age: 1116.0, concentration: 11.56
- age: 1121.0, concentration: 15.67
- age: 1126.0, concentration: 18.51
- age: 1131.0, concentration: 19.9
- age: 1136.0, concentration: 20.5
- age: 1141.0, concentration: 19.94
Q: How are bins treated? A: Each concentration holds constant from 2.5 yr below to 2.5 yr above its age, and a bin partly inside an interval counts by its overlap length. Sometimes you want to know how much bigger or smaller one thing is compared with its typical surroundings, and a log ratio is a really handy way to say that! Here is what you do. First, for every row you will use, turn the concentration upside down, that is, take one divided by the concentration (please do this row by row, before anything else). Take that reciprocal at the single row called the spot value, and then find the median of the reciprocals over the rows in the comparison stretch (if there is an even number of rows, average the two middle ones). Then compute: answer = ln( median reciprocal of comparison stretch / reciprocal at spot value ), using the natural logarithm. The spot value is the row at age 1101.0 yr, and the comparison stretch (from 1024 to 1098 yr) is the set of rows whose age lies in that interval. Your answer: -0.399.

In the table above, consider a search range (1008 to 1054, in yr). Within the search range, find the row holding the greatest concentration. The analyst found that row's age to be 1036.0 yr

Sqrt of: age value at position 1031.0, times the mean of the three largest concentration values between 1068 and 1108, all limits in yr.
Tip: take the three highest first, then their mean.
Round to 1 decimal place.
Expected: 20.7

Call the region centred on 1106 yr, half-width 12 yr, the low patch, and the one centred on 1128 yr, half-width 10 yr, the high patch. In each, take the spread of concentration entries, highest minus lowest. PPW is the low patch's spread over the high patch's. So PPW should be 1.6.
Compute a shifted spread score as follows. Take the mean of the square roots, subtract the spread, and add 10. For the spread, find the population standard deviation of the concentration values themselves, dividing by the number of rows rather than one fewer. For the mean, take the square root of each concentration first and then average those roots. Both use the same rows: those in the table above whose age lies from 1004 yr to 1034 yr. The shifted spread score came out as 14.2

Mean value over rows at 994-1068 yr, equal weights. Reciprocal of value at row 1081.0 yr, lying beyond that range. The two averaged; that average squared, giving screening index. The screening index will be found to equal 104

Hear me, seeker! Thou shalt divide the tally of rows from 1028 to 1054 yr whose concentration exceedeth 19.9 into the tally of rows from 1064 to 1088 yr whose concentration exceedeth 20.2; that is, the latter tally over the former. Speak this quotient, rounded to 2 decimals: 1.00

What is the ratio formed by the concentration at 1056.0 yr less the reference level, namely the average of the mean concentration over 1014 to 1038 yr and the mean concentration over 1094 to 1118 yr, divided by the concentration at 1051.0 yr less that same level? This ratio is 0.89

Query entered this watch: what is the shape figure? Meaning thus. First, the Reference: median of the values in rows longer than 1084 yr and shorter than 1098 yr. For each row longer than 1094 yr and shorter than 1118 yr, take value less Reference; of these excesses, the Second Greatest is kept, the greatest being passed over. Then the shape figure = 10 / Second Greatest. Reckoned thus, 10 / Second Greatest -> -1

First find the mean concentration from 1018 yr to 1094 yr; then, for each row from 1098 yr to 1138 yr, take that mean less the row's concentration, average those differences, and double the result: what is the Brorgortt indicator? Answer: 10.9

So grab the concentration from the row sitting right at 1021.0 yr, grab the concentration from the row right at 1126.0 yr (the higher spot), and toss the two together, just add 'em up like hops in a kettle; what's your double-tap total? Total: 38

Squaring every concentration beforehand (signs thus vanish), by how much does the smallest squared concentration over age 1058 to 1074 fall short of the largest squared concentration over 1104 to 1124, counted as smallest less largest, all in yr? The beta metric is 189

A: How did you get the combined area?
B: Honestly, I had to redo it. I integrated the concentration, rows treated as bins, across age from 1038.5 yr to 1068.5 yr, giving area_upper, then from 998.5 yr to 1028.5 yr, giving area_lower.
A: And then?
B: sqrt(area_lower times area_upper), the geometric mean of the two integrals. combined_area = 611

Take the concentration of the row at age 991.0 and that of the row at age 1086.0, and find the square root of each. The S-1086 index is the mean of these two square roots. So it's 4.55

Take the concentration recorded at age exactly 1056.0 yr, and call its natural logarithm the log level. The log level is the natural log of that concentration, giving 3.00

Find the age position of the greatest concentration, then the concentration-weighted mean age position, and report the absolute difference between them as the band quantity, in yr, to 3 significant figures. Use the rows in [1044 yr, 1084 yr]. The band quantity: 12.3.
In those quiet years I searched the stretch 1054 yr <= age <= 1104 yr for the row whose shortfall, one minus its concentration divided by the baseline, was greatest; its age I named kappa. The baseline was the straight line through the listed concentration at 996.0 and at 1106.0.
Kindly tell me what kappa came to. 1101.0 yr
